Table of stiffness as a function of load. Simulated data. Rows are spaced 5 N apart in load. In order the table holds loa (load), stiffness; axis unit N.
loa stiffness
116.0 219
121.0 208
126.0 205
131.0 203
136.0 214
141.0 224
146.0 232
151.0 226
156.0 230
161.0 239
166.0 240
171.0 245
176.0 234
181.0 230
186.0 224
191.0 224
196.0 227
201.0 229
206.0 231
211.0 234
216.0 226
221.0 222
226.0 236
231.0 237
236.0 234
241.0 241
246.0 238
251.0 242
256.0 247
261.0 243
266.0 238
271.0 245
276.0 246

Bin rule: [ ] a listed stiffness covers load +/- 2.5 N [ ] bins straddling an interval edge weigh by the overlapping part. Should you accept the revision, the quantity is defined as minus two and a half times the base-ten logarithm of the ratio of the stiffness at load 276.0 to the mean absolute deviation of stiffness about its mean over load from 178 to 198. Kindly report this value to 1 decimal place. -5.1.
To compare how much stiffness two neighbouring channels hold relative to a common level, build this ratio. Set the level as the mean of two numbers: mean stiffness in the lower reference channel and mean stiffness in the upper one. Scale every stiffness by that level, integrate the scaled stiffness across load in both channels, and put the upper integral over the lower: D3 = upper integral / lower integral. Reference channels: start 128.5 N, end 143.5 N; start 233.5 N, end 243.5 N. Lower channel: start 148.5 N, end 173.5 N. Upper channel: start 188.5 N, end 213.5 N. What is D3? 0.97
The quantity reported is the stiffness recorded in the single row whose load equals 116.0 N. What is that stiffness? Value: 219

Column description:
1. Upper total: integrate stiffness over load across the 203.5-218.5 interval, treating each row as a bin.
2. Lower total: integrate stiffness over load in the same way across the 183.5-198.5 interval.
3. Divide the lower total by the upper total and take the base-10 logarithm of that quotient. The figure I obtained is -0.010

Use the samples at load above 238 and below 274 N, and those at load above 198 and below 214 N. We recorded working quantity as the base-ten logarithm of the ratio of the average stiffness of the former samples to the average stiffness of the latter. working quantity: 0.020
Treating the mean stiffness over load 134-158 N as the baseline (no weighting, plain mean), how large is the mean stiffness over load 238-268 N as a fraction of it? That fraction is 1.07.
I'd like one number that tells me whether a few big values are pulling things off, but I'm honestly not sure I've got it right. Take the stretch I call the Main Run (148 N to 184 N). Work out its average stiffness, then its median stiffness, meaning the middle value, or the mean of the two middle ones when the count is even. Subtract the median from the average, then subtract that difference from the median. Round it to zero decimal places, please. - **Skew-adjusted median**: 233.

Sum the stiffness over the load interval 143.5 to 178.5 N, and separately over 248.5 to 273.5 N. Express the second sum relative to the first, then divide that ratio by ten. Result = 0.074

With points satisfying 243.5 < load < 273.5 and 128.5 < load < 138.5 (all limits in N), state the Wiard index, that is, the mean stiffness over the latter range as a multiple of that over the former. 0.86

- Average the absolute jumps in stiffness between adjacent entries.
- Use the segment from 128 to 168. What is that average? 7.0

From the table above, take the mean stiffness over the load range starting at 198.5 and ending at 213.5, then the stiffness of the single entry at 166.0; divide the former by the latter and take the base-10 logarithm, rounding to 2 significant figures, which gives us -0.016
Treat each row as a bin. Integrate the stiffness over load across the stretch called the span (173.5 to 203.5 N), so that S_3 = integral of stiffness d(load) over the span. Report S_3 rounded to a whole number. 6840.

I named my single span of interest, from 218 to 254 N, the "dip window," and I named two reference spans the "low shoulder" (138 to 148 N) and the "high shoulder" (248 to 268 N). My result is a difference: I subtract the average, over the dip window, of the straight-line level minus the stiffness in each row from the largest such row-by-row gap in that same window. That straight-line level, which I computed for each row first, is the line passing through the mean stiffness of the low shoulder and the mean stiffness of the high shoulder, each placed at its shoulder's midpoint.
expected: 12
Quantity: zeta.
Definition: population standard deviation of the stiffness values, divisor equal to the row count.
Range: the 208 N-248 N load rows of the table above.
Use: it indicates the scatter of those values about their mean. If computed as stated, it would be 6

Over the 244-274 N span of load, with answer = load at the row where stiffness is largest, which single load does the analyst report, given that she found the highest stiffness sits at 256.0 N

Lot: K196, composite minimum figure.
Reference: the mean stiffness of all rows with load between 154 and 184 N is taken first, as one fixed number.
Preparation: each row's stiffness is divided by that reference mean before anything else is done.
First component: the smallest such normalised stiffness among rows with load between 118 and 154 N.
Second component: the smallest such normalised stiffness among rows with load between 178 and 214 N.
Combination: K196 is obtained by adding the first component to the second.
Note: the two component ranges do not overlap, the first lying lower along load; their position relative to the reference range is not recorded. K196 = 1.81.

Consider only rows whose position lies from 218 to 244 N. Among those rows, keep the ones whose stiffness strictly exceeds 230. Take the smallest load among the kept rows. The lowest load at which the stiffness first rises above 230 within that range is 226.0 N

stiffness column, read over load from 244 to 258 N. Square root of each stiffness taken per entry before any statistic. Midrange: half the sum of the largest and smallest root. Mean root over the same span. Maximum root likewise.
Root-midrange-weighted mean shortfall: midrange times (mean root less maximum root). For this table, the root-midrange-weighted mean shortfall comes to -2.3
